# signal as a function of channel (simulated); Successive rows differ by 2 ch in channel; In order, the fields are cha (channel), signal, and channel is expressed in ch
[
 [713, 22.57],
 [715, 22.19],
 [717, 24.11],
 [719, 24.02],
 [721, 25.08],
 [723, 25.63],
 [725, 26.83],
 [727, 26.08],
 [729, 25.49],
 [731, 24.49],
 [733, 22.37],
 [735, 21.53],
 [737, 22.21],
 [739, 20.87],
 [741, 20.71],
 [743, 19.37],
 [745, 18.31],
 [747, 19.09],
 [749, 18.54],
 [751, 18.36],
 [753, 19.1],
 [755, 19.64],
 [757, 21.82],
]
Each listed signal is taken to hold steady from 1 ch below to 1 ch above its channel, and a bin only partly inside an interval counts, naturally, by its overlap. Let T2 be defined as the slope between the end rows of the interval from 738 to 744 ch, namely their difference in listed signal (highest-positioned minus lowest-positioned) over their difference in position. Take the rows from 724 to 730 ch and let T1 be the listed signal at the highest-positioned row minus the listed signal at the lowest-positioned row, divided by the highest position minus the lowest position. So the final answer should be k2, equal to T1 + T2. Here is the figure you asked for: -0.71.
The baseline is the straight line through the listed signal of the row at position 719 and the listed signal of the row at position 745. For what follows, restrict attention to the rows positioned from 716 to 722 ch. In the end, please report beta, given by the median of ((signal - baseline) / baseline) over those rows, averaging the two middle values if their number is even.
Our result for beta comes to 0.000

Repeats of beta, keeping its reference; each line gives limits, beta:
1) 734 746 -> 0.057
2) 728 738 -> 0.107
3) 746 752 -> 0.068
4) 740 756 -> 0.074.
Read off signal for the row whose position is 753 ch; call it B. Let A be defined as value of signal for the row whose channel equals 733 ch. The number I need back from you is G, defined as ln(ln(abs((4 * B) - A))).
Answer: 1.38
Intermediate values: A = 22.37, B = 19.1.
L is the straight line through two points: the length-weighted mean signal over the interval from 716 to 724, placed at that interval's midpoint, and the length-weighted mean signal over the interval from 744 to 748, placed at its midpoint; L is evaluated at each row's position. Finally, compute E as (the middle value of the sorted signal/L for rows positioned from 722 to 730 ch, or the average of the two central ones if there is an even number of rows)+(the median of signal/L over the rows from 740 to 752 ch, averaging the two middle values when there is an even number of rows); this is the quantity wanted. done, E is 2.16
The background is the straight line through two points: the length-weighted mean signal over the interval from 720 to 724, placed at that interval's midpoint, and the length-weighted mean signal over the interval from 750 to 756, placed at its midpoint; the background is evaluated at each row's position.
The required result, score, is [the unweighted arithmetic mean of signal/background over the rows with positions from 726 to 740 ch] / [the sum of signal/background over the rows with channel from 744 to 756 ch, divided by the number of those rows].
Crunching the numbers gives 1.05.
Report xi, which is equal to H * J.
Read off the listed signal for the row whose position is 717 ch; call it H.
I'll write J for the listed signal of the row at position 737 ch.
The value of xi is 535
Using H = 24.11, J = 22.21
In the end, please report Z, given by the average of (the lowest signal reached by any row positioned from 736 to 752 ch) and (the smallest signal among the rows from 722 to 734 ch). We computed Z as 20.3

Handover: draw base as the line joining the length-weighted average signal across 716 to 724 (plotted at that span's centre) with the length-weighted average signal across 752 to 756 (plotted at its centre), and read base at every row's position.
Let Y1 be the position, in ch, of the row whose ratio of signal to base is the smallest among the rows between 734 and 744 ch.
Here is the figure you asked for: 743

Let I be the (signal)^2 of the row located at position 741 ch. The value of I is 429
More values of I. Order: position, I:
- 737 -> 493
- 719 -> 577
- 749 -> 344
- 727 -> 680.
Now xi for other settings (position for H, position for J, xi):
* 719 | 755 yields 472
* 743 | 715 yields 430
